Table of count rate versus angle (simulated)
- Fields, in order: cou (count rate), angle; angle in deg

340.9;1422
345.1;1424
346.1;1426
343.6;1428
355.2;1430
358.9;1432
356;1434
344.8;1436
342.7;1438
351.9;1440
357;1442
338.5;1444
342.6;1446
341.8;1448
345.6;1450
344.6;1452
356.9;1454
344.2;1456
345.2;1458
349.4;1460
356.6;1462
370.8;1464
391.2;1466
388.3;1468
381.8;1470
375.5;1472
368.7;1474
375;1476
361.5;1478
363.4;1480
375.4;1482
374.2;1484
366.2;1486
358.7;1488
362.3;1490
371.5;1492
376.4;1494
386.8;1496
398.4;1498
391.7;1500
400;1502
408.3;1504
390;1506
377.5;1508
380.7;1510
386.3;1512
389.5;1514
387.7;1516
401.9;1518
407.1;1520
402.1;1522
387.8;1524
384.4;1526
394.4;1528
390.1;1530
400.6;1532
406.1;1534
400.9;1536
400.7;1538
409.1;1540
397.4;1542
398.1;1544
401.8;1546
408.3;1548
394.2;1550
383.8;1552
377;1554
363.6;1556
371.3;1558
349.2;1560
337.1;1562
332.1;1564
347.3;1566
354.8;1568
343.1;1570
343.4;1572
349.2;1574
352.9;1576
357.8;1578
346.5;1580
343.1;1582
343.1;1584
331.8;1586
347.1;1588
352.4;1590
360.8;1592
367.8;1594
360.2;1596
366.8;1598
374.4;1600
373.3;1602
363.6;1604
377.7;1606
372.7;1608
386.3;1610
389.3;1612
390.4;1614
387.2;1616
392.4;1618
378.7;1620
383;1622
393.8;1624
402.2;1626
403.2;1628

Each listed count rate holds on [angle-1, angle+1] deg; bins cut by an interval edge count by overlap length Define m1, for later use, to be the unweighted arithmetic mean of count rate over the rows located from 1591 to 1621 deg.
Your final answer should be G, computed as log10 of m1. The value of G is 2.575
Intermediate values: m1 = 376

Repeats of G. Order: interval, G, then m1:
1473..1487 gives 2.567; 369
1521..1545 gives 2.599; 398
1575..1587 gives 2.539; 346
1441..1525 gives 2.572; 373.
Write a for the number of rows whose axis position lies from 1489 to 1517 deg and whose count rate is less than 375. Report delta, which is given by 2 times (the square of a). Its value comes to 8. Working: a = 2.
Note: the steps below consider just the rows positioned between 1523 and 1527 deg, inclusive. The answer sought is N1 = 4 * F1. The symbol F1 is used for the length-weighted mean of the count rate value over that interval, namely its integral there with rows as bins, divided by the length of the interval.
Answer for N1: 1544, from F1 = 386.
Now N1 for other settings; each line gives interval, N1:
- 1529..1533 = 1581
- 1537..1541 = 1620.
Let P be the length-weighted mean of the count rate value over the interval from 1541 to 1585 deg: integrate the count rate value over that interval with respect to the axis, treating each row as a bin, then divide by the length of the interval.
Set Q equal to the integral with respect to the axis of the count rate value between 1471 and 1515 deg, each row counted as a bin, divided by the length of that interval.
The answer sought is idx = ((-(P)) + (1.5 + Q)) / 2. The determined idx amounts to 9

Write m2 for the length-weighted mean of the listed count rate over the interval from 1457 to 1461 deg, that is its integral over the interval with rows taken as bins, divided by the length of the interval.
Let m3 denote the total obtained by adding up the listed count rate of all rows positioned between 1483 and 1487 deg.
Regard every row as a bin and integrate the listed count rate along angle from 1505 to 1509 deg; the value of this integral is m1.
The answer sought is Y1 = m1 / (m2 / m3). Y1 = 3272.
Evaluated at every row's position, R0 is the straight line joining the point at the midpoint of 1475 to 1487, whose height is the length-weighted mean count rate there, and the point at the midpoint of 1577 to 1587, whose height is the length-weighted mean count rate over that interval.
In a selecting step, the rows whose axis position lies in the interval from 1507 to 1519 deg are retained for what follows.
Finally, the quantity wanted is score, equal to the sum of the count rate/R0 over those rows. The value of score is 6.43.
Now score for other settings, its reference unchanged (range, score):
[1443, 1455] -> 5.49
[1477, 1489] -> 5.96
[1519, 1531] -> 6.60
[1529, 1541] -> 6.76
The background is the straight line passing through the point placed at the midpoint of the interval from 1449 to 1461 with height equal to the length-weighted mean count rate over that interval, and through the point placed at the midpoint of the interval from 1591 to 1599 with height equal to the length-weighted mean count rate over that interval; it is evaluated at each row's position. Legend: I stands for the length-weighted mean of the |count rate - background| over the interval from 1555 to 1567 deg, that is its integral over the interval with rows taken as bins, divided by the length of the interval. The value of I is 15.2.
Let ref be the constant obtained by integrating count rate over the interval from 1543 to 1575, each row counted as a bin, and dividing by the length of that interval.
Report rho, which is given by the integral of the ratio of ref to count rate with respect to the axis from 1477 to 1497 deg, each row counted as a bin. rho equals 20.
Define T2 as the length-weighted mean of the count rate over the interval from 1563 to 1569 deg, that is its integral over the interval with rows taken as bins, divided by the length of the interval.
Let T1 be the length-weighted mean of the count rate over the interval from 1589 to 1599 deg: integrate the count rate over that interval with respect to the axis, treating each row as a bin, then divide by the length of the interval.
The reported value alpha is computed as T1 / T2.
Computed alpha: 1.05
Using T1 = 362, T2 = 345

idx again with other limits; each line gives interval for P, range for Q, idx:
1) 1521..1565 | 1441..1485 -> -12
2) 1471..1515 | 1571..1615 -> -8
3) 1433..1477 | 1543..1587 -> 2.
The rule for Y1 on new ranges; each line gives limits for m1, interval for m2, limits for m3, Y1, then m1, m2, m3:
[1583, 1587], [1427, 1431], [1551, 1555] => 2939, 1350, 349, 761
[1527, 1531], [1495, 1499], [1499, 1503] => 3164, 1569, 393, 792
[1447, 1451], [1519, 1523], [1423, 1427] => 2349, 1375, 405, 691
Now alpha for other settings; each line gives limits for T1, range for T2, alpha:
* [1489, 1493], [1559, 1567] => 1.07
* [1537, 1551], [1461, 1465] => 1.10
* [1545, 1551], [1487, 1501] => 1.06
